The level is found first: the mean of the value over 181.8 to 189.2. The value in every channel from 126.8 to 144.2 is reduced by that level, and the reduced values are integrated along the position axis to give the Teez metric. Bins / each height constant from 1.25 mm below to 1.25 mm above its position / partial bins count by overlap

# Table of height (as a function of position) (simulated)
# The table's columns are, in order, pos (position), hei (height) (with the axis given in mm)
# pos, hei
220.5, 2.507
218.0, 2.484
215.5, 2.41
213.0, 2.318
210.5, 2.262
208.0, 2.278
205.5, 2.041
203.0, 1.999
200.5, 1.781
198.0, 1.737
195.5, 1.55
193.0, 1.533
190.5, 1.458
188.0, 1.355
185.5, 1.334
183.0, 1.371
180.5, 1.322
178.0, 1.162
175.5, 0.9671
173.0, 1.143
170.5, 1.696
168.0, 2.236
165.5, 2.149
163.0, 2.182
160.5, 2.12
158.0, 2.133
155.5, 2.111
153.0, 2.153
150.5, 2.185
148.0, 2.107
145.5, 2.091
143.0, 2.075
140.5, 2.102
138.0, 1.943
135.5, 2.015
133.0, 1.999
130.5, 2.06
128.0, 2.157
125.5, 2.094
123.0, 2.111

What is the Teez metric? 12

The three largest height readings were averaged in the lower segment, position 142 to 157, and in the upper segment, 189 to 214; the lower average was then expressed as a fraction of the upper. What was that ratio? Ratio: 0.94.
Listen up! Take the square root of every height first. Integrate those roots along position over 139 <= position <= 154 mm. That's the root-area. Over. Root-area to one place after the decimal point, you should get 21.8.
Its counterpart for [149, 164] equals 22.0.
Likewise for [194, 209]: 20.6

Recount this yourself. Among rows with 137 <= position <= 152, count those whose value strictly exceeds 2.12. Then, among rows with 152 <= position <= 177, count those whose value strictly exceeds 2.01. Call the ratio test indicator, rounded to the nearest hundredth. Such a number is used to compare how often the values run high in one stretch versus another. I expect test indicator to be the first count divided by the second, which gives 0.14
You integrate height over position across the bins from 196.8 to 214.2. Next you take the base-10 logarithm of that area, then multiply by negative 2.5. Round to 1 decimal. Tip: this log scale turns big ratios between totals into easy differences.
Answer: -3.9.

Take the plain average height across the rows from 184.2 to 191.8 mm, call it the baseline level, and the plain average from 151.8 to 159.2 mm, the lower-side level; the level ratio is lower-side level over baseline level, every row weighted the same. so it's 1.5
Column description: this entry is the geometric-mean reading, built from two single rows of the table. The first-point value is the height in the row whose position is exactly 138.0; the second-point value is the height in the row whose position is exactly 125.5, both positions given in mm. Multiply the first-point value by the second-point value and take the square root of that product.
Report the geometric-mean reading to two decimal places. 2.02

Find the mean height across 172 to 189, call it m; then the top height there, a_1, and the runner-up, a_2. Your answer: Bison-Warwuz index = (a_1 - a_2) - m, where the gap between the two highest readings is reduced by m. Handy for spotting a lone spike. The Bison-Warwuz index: -1.22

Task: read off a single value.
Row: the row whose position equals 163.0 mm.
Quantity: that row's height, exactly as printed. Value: 2.182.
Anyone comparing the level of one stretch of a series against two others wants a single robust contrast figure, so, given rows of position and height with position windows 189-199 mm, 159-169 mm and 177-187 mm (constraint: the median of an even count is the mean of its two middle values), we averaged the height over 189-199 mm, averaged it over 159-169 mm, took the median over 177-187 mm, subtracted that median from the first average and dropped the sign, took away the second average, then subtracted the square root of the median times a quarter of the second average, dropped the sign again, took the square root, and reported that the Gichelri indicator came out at 1.67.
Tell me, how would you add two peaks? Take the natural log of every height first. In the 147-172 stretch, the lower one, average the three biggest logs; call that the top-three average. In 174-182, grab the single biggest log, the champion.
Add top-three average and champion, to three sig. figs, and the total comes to 1.07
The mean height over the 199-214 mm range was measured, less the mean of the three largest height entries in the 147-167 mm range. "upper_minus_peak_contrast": -0.1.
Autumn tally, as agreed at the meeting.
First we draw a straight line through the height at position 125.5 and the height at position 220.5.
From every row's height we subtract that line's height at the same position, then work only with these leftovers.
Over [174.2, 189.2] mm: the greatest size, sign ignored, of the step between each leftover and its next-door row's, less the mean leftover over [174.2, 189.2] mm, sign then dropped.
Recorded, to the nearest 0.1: 1.3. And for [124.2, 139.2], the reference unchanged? 0.2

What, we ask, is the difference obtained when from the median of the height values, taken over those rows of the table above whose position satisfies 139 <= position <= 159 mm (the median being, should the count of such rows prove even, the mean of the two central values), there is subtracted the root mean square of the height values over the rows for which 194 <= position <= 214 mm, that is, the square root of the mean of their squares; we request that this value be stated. 0.1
